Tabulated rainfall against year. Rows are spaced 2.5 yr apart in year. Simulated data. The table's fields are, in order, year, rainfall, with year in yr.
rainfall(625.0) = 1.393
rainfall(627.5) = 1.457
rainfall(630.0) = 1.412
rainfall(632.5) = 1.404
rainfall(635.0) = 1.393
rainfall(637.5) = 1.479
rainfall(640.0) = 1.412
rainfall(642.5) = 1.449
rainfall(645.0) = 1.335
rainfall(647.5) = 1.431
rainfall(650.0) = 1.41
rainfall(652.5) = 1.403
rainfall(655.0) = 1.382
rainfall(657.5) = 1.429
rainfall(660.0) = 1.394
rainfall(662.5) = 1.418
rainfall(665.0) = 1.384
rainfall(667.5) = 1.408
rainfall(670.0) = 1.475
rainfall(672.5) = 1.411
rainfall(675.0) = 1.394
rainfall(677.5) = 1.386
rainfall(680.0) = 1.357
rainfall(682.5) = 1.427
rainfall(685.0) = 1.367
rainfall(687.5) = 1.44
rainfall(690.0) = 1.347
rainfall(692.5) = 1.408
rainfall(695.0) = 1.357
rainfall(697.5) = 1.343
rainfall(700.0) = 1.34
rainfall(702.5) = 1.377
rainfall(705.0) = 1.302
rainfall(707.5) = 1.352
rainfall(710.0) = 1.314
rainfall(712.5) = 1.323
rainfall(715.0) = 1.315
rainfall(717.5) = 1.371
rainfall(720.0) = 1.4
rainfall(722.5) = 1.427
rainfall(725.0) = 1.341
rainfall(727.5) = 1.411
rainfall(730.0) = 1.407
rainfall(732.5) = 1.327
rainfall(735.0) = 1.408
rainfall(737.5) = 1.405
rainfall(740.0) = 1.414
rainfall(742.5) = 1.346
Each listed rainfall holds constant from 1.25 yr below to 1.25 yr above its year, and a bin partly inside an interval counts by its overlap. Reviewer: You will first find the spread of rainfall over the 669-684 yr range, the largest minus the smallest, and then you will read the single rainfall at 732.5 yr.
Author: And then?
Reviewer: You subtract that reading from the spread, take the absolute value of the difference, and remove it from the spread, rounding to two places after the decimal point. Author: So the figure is -1.09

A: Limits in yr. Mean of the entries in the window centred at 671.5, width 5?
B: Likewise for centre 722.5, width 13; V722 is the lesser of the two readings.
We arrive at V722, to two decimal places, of 1.39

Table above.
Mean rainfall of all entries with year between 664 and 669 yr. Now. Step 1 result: 1.40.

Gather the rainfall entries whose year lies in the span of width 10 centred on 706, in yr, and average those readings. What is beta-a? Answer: 1.34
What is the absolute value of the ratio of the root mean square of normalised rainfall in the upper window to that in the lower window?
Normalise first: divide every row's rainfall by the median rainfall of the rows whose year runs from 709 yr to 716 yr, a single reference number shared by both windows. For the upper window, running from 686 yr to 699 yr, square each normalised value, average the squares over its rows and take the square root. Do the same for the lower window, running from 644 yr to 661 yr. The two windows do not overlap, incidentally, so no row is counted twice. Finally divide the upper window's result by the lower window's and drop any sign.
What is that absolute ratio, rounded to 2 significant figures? 0.99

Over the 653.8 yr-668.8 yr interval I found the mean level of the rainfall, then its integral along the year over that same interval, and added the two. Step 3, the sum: 22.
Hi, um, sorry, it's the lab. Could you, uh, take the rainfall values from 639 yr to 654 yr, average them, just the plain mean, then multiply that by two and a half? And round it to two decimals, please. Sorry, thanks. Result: 3.52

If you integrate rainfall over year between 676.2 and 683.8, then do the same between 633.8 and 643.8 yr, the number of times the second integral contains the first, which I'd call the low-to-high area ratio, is 1.4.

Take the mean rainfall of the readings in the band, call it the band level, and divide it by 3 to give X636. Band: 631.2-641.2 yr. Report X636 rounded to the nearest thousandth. 0.474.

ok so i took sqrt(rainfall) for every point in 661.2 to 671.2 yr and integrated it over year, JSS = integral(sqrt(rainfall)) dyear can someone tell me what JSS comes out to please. 11.9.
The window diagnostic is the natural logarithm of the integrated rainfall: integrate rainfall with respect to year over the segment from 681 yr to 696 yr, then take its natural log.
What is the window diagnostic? 3.038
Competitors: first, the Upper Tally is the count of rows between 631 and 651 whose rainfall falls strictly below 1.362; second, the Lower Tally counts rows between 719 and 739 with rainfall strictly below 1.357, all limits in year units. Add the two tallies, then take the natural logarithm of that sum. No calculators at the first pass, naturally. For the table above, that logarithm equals 1.1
